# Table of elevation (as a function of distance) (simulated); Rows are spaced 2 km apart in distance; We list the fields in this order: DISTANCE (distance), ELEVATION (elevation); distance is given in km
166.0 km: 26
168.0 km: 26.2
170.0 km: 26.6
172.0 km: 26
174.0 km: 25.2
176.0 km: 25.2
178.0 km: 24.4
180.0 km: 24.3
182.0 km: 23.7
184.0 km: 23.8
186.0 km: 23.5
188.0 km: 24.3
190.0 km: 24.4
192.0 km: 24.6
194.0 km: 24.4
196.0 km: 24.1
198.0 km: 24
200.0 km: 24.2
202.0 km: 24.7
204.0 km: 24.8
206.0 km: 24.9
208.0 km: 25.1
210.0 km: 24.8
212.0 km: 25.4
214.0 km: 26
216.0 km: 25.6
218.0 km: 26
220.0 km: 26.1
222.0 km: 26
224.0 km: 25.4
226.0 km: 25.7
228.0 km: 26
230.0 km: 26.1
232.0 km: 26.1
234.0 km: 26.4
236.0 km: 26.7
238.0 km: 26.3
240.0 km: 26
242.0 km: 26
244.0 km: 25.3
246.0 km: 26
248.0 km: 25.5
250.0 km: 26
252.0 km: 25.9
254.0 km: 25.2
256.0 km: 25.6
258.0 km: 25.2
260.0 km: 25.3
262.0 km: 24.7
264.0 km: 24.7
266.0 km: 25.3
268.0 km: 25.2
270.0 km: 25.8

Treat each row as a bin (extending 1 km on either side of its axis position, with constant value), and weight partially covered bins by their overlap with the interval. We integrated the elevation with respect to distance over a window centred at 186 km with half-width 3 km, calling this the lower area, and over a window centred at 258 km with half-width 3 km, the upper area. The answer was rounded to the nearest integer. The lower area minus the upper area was -9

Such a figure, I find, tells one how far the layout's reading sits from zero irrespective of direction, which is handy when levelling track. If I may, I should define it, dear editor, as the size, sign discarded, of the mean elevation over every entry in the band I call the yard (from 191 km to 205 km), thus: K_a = 24.4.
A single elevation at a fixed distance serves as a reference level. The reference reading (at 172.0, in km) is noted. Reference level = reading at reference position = 26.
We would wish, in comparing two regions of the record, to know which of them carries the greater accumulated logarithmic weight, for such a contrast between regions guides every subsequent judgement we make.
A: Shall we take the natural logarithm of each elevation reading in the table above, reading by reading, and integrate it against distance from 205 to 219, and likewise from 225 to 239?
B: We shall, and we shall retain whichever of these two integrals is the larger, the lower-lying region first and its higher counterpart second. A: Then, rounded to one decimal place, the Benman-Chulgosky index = 45.7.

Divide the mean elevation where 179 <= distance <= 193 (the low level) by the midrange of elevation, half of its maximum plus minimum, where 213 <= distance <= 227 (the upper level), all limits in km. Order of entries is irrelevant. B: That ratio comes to 0.94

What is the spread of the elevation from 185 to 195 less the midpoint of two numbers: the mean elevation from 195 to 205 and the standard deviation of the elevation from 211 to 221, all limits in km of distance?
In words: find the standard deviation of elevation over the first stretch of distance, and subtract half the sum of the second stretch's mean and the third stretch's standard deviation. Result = -11.9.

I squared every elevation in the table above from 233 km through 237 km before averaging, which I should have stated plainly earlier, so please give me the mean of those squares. 705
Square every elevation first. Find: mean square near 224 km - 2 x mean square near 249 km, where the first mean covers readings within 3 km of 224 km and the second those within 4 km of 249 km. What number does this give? -676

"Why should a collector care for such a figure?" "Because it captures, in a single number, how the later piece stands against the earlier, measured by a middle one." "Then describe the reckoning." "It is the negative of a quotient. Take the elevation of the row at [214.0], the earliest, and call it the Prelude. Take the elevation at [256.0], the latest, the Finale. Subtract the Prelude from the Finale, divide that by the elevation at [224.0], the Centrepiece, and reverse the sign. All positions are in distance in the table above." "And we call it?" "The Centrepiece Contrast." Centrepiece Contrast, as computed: 0.02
